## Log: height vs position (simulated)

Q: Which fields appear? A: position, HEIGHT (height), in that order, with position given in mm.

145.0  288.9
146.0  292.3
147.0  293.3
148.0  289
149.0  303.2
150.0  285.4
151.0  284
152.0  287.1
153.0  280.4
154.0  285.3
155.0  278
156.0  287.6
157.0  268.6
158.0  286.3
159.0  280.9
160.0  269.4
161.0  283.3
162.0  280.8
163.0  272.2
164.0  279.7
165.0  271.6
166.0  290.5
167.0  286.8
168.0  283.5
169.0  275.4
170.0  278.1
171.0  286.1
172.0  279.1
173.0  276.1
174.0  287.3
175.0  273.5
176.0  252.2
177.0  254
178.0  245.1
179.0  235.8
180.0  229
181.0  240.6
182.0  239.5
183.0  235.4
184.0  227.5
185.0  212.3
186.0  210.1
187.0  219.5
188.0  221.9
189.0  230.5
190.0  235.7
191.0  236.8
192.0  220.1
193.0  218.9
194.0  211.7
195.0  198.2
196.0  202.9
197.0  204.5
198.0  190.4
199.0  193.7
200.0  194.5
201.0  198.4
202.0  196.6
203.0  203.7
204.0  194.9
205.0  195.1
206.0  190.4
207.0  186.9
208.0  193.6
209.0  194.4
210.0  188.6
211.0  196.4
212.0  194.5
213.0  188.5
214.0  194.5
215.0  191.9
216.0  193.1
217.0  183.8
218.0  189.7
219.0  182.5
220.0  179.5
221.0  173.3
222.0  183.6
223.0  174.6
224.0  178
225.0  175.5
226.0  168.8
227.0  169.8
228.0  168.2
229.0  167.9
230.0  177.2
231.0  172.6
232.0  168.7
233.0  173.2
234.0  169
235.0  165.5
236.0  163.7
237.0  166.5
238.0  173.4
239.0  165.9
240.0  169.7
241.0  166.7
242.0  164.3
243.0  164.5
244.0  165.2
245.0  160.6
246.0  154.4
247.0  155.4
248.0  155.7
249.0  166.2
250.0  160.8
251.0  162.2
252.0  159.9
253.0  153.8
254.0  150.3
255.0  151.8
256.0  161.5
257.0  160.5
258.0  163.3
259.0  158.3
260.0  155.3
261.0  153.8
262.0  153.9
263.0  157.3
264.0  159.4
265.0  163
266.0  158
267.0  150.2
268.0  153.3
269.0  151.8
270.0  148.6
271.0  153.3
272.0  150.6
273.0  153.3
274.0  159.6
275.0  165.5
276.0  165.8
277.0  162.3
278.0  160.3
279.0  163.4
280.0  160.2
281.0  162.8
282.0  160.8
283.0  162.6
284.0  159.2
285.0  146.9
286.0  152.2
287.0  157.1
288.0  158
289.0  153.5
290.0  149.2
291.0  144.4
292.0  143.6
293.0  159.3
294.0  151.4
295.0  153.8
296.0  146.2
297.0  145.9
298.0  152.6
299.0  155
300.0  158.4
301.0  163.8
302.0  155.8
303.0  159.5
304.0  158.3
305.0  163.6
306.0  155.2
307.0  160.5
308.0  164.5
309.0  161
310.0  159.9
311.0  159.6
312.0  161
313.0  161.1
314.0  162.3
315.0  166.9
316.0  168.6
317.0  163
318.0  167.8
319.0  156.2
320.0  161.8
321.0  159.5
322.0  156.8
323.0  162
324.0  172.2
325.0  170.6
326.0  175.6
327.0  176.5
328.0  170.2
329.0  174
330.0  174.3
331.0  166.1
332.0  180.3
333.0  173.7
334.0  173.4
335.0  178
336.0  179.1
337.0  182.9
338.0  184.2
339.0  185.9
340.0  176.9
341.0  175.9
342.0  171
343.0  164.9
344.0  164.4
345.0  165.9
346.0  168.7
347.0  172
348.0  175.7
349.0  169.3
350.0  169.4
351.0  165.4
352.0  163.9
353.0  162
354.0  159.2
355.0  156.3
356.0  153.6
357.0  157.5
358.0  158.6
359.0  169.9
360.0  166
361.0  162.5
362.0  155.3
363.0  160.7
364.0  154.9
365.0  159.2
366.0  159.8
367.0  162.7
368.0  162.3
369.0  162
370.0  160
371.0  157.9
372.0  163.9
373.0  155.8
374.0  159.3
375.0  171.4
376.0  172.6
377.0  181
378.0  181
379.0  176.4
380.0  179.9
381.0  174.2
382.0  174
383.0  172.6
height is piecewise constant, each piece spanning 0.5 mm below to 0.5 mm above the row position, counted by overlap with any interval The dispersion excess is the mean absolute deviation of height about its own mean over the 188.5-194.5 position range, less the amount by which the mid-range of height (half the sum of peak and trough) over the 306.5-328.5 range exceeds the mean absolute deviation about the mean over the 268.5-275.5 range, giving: -153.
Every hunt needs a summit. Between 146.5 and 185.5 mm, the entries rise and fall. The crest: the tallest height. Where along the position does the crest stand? 149.0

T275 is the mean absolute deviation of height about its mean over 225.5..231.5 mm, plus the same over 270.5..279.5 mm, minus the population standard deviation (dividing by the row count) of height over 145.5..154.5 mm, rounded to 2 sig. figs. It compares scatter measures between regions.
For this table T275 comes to 1.1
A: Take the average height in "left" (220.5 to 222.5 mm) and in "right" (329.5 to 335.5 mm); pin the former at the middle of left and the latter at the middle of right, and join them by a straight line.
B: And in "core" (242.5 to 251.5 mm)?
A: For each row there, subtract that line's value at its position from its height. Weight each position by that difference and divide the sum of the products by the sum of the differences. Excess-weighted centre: 247.1 mm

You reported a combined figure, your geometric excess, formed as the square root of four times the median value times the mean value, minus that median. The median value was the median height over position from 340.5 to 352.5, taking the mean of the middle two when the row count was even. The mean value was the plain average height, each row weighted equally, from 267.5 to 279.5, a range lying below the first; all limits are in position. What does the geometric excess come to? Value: 157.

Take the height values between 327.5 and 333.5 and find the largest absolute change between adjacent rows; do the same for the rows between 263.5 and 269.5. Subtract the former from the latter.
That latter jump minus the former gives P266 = -6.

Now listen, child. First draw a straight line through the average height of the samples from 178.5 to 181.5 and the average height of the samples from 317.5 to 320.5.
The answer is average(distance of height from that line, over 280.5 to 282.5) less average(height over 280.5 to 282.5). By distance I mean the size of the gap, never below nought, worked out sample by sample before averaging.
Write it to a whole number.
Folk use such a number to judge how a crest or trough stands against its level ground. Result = -142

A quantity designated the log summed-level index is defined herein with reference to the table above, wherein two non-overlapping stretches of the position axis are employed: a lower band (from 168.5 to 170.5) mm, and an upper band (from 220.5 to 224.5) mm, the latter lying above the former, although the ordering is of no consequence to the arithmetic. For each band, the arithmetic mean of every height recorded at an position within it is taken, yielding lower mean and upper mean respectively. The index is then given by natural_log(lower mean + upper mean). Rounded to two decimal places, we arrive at 6.12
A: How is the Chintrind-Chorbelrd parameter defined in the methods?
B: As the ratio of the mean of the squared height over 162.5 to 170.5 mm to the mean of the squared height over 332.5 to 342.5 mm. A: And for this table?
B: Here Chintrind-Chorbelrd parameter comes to 2.47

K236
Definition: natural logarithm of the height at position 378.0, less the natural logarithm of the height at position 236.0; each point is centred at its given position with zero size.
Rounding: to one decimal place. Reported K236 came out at 0.1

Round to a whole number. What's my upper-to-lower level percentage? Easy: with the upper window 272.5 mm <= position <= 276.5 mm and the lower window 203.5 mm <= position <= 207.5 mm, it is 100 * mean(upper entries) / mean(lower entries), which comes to 84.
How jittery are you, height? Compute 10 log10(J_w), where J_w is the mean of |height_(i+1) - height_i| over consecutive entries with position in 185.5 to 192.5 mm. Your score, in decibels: 9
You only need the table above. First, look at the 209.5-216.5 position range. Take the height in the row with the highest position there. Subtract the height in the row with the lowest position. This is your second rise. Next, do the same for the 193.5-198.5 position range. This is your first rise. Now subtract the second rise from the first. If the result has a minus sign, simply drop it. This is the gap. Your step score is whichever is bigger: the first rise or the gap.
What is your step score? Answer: 26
